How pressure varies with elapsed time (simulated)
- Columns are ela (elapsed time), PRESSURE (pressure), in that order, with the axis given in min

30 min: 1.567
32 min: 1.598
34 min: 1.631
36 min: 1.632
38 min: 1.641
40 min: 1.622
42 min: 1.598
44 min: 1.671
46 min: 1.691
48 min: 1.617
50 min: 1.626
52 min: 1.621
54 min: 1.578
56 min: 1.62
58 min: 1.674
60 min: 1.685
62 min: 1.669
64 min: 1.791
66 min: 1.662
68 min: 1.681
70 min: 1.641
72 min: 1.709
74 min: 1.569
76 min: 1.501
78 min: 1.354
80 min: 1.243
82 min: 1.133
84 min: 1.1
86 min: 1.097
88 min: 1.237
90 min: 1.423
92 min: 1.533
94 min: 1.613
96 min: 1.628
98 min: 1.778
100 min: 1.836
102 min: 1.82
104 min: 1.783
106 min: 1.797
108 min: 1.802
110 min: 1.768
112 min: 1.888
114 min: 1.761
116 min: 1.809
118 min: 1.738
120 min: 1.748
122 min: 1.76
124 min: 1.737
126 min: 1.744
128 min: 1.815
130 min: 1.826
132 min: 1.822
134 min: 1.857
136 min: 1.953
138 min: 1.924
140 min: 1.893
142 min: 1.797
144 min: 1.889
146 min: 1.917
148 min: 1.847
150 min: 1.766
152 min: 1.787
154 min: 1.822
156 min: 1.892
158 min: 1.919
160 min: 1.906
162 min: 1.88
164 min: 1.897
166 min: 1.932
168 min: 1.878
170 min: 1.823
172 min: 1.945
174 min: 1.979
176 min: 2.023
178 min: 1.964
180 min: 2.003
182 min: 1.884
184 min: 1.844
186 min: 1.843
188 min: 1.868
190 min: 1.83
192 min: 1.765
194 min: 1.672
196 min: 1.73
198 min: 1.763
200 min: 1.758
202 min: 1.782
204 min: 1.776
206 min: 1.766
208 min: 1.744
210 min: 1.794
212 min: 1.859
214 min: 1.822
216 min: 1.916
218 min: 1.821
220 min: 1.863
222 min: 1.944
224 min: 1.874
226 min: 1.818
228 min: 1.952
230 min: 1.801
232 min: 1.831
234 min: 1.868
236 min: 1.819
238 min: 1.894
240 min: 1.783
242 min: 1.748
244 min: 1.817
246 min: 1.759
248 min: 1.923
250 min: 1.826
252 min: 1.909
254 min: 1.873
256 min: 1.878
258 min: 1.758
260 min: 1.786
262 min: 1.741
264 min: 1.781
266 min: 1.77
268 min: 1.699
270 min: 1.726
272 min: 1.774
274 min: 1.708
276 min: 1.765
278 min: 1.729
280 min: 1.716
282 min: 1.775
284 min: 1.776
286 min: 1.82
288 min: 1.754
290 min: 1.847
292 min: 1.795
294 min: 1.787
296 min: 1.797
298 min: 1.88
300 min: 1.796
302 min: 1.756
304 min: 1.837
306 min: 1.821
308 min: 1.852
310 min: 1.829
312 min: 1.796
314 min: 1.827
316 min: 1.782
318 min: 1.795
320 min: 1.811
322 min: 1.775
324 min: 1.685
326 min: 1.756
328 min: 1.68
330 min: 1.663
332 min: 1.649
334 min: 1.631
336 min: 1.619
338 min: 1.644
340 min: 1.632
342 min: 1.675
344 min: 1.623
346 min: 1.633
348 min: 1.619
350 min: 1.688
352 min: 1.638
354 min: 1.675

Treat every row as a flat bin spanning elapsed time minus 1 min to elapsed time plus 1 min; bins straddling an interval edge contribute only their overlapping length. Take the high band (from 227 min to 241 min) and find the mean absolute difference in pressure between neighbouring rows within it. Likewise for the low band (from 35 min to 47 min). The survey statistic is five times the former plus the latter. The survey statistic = 0.41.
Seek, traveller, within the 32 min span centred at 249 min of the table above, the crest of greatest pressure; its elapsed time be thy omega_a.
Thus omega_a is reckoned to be 248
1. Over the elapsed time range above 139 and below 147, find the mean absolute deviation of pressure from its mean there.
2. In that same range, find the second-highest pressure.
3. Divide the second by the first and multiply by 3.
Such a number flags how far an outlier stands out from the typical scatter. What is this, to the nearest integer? 148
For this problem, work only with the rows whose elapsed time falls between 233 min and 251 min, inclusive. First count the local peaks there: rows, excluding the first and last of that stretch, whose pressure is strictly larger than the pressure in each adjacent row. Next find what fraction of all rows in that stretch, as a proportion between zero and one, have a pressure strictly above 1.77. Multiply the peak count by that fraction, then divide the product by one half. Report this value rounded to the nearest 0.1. 4.7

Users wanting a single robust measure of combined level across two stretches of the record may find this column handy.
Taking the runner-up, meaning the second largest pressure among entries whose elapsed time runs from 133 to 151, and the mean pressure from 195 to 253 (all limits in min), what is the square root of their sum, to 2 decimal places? 1.94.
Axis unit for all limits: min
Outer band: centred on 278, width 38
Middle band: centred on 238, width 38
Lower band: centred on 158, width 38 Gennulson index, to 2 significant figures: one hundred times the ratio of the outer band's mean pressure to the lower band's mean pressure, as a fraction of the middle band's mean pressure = 51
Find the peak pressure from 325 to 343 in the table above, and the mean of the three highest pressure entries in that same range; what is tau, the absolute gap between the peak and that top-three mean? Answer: 0.052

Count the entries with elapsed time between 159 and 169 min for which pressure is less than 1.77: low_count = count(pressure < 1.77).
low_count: 0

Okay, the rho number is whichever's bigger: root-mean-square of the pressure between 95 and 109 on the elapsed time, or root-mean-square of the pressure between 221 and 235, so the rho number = 1.87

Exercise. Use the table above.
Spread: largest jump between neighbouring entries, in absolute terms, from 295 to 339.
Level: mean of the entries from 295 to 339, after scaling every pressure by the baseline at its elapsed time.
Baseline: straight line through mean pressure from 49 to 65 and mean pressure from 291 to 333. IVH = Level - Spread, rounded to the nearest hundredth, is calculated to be 0.90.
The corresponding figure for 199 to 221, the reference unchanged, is 0.95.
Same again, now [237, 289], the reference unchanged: 0.85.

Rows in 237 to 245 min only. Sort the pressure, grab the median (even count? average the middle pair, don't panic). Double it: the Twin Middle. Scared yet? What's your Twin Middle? 3.60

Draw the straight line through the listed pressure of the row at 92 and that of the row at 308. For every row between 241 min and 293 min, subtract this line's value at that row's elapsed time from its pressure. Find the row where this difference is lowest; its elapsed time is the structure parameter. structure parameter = 280 min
